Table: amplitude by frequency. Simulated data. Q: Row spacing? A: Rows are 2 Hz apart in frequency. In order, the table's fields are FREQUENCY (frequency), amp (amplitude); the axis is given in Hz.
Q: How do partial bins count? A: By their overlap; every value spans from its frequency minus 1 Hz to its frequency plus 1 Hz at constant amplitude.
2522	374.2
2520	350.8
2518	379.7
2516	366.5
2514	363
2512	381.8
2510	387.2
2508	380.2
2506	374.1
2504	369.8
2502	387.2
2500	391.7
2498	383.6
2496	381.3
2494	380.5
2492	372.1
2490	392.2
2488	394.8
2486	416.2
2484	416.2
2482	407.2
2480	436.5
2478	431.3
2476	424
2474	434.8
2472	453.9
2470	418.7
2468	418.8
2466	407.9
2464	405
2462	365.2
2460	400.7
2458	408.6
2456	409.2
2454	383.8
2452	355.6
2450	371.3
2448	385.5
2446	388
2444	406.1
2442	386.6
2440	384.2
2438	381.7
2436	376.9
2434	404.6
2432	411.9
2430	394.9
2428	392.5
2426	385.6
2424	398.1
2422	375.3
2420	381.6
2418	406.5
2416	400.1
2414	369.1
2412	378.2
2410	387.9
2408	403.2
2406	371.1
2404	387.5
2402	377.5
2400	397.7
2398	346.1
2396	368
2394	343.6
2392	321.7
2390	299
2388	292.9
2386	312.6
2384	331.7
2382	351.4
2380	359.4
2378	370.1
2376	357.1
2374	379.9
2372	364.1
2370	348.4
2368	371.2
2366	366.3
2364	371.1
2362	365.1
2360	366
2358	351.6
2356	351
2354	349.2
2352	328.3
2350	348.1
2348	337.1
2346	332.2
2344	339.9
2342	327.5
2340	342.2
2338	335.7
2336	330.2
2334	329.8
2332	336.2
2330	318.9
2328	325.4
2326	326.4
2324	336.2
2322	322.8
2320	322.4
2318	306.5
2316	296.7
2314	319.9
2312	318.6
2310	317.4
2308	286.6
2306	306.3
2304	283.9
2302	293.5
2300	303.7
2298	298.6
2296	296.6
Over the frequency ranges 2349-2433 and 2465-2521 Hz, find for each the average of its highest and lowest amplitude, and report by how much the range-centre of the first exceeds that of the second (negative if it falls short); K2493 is -50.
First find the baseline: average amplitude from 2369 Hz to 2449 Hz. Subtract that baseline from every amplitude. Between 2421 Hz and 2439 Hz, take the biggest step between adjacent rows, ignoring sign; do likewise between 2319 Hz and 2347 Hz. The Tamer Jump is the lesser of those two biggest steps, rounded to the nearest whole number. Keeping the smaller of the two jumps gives 17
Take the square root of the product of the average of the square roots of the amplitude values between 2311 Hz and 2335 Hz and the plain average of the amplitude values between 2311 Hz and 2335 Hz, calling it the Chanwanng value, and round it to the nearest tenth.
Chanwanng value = 75.9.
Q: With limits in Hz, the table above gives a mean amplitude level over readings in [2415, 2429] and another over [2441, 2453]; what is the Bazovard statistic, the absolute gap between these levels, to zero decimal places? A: 9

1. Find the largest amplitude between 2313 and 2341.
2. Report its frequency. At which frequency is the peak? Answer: 2340 Hz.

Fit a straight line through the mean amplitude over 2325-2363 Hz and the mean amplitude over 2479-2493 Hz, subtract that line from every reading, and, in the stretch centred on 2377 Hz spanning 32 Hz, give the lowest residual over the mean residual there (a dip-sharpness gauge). 10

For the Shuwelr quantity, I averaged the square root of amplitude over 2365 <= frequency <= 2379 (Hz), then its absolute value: 19.1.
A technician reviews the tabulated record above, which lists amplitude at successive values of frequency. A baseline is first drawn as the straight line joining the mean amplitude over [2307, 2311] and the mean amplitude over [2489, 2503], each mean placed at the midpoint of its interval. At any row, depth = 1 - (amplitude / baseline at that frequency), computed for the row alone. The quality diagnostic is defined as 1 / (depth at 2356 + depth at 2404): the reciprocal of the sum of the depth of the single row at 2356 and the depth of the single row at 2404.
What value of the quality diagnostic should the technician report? -4.6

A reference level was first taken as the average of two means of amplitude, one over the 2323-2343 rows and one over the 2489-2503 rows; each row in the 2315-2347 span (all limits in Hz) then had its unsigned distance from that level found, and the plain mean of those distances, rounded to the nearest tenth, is 30.7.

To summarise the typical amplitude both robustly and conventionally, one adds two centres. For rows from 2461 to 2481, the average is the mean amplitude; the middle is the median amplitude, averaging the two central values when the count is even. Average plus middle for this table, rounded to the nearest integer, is 841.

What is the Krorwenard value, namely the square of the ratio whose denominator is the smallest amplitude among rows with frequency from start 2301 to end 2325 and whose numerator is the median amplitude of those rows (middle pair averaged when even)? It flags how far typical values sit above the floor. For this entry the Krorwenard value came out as 1.21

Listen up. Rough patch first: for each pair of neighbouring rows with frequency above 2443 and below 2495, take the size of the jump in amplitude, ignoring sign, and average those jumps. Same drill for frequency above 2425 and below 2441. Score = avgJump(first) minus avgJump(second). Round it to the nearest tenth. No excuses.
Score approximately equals 5.0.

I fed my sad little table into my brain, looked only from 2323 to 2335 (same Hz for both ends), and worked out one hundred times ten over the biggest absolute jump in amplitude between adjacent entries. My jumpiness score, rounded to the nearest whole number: 58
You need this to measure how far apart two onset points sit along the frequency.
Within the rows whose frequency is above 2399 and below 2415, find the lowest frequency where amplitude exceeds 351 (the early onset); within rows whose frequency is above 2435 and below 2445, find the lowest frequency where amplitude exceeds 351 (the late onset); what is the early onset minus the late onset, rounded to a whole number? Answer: -36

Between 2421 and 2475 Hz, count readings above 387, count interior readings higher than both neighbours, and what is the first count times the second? 96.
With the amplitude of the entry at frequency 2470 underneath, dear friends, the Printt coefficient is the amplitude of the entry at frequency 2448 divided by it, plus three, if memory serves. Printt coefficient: 3.92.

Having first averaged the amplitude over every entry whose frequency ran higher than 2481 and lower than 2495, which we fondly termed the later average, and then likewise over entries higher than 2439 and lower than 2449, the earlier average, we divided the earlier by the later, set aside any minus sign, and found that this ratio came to 0.98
